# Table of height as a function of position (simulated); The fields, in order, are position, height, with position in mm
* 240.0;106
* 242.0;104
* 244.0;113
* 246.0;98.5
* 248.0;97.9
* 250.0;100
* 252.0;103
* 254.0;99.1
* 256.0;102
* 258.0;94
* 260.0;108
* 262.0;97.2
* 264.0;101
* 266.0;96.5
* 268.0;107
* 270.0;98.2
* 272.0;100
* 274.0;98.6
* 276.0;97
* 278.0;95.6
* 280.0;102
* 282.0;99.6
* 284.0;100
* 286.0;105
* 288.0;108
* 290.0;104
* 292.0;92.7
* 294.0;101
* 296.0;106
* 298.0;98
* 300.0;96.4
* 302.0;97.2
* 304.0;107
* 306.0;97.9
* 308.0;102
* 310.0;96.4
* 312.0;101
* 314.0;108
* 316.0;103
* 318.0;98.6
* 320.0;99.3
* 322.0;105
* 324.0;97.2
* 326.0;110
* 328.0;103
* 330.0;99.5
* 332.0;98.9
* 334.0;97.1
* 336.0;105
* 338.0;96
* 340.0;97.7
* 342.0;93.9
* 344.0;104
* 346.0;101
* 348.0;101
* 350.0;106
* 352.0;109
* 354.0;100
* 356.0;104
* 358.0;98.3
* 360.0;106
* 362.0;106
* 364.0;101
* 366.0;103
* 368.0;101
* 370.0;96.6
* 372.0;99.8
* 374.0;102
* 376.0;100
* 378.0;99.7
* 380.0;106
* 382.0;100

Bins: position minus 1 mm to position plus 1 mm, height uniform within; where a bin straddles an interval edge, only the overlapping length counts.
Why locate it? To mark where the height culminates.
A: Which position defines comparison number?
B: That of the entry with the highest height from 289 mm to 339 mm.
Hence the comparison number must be 326.0 mm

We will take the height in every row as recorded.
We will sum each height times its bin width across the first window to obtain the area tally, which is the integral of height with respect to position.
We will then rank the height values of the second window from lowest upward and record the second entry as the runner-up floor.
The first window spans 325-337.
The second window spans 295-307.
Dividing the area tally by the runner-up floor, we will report 12.6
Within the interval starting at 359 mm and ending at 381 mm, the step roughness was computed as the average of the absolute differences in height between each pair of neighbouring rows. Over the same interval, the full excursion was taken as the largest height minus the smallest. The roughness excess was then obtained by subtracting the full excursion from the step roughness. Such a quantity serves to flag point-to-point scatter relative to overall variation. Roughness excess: -6.7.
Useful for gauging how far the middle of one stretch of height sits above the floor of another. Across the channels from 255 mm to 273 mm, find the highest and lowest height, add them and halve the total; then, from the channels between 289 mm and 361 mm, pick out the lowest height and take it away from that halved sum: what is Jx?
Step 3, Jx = 8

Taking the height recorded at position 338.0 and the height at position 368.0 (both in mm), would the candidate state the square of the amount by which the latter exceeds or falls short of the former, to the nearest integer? 25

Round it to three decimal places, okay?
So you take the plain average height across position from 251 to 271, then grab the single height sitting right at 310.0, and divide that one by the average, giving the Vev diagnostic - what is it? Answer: 0.958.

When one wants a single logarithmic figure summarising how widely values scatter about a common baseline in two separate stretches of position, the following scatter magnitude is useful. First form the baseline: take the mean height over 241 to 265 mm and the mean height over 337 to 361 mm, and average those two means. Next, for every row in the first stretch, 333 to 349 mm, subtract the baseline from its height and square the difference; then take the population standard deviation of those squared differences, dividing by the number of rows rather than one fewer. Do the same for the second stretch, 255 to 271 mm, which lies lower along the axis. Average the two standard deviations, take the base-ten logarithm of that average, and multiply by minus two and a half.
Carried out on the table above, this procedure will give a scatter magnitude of -3.14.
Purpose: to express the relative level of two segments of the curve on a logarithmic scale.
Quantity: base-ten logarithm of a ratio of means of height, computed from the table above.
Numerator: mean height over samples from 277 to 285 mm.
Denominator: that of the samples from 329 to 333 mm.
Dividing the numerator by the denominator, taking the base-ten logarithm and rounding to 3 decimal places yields 0.000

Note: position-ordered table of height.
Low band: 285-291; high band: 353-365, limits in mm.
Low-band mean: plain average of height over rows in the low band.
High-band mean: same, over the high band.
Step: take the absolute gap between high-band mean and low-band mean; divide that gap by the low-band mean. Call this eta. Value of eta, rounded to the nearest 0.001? 0.029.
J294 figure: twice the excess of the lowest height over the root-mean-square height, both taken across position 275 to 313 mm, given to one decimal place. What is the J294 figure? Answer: -15.5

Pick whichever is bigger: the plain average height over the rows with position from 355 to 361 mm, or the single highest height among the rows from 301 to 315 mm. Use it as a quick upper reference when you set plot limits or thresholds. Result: 108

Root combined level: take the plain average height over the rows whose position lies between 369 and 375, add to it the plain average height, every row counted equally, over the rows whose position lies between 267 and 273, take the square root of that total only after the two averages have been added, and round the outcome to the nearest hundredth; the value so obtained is 14.18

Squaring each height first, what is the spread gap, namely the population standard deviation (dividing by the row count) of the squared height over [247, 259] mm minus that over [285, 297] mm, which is -418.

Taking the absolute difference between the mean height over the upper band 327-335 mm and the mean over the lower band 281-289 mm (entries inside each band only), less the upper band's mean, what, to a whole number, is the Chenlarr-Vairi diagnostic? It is -96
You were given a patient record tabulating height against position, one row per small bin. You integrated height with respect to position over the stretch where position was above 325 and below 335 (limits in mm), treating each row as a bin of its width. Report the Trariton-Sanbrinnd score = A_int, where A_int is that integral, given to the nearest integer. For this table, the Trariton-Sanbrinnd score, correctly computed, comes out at 1017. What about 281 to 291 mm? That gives 1033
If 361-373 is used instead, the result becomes 1215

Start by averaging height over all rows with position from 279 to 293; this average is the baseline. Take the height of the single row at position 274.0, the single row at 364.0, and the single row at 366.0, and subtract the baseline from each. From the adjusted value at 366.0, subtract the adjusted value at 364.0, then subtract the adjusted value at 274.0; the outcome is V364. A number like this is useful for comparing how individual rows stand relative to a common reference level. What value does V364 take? 5.0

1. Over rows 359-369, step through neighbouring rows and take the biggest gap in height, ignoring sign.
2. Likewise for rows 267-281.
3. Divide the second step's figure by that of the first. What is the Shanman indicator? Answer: 1.8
